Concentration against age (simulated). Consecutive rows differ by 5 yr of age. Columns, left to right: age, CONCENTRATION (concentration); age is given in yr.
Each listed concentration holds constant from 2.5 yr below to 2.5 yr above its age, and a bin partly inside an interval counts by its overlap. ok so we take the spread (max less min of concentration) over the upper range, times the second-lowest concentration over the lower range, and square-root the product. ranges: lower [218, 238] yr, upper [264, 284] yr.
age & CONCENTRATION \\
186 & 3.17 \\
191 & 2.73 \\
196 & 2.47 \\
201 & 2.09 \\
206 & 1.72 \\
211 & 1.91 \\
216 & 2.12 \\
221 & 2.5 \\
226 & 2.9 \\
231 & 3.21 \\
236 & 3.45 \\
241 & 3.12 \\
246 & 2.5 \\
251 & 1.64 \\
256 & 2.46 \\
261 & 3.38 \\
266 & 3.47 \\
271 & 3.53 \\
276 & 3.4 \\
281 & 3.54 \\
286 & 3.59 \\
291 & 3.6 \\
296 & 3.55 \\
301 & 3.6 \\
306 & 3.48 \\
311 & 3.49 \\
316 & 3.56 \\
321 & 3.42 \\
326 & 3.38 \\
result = 0.64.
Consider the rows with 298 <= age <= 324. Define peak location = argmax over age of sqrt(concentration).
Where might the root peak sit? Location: 301 yr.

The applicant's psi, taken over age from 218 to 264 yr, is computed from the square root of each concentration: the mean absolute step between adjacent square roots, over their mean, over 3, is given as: 0.035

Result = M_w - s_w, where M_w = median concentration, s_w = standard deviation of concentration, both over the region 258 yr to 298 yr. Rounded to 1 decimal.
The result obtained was 3.5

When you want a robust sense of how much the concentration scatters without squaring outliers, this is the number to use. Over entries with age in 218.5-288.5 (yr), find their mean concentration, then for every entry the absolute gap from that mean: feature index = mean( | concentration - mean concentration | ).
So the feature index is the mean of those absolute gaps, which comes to 0.46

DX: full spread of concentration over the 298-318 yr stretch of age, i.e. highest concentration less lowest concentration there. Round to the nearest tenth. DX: 0.1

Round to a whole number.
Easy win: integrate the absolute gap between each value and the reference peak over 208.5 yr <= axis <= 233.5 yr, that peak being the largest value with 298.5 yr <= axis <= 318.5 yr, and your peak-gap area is 27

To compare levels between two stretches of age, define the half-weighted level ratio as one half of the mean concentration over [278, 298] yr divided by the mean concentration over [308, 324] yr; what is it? 0.51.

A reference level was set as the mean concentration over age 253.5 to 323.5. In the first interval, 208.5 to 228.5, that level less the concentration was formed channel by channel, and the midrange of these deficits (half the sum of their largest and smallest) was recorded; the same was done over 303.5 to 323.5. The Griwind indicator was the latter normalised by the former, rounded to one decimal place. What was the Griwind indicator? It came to -0.1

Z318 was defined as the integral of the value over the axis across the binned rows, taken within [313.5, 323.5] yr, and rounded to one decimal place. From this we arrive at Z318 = 34.9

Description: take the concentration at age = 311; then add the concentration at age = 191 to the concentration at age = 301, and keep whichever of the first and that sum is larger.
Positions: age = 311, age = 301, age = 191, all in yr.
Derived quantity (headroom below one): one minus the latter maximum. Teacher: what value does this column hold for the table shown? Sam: -5.3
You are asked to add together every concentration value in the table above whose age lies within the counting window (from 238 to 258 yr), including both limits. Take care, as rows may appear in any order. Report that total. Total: 10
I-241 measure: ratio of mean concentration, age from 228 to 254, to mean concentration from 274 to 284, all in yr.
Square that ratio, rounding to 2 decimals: 0.64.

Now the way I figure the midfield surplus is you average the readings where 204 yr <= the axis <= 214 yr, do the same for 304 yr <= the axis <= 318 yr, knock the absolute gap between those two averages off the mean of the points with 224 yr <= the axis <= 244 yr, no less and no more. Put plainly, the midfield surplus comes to 1.5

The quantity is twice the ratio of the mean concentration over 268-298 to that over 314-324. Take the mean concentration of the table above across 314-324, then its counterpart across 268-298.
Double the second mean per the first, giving 2.03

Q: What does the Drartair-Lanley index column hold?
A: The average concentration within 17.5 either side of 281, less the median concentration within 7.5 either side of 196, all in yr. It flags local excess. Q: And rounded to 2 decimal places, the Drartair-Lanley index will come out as 1.06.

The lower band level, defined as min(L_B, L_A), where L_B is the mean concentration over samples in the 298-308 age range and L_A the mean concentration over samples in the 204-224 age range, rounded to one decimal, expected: 2.1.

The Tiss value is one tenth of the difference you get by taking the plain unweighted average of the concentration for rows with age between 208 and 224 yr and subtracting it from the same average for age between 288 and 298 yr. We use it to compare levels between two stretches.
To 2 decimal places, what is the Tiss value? 0.14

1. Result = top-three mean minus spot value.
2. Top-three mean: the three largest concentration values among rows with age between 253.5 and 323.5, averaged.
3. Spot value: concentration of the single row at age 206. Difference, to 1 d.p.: 1.9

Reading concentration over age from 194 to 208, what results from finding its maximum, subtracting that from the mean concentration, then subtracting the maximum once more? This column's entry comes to -2.8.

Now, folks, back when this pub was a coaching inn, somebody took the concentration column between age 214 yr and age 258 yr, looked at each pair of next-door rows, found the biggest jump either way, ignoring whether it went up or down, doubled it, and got 1.7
